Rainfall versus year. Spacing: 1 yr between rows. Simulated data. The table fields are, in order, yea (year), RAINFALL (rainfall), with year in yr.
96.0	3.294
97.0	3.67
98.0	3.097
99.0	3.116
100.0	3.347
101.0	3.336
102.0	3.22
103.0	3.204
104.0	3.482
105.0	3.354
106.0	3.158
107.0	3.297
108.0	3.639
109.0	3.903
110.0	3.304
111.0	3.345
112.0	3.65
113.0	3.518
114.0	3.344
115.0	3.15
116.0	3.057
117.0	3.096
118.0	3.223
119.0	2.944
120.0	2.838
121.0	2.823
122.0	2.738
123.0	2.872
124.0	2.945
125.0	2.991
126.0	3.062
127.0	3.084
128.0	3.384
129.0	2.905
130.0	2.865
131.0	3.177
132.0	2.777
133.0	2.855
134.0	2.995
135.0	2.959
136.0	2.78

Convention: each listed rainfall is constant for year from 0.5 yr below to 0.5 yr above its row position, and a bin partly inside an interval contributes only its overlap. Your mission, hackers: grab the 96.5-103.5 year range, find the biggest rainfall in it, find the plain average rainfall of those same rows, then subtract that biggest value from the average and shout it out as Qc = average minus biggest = -0.39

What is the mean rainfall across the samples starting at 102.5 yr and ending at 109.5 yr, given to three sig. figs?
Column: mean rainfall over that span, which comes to 3.43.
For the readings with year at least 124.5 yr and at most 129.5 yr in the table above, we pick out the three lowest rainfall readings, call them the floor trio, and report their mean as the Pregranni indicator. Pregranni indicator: 2.99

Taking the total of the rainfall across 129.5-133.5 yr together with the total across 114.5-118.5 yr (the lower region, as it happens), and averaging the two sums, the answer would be 12.1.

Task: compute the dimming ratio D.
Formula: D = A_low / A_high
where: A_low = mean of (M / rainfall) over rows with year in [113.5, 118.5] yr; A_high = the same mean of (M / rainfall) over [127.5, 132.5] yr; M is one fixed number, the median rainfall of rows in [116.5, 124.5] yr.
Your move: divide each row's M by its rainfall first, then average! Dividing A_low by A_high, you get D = 0.95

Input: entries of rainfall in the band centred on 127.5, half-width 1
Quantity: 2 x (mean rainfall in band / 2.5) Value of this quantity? 2.59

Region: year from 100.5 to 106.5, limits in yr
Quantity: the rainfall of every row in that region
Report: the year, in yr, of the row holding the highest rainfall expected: 104.0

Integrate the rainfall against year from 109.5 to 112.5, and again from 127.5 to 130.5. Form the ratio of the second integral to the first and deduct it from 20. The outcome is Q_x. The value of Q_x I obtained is 19.1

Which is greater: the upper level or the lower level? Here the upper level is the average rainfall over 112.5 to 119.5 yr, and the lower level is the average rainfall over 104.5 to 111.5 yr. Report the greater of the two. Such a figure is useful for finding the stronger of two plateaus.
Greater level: 3.43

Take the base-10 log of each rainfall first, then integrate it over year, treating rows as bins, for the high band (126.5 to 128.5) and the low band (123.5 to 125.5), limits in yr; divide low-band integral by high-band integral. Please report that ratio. 0.93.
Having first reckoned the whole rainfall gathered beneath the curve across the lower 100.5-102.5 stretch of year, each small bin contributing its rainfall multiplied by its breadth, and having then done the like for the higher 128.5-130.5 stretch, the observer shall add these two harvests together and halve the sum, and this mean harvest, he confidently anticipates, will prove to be 6.2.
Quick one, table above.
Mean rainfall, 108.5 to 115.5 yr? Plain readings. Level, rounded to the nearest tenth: 3.5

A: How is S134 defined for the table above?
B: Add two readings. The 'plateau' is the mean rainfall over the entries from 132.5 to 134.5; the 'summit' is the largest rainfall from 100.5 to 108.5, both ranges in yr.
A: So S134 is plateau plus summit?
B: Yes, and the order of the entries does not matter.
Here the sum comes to 6.56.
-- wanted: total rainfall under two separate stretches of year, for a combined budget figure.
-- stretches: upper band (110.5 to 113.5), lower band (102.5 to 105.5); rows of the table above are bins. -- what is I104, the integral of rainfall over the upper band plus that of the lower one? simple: 20.6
